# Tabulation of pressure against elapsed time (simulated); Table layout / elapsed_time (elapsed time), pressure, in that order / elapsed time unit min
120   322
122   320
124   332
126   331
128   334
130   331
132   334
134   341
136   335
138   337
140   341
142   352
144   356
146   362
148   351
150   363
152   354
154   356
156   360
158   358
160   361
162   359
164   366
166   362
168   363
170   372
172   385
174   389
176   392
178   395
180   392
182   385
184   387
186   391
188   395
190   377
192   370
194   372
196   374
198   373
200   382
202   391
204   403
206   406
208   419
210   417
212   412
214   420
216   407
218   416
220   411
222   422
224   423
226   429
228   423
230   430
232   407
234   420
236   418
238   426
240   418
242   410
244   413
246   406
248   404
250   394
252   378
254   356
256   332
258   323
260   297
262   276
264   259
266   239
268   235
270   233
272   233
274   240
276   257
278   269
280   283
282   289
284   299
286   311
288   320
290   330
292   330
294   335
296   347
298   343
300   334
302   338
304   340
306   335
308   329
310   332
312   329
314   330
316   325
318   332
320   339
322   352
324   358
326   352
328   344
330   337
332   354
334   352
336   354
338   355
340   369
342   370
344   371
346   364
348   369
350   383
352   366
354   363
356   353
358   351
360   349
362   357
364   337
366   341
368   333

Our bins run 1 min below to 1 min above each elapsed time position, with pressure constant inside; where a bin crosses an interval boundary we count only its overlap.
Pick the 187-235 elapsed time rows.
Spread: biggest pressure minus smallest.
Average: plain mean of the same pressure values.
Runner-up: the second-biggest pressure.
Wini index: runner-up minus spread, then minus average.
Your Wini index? -35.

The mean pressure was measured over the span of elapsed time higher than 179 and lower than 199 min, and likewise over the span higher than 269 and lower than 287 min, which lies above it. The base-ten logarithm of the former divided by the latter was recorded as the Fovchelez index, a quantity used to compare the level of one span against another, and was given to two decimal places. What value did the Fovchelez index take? 0.15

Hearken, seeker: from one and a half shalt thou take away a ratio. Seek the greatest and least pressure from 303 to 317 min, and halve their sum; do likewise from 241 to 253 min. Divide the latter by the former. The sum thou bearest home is 0.31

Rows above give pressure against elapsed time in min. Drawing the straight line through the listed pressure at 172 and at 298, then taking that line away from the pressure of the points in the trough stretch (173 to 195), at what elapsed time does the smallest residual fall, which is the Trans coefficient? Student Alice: 192 min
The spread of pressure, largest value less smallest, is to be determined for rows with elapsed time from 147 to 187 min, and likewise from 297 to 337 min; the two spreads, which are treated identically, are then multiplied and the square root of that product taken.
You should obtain 38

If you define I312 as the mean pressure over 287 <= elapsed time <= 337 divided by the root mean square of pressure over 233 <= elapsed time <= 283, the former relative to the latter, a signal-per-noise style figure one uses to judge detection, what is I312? 1.01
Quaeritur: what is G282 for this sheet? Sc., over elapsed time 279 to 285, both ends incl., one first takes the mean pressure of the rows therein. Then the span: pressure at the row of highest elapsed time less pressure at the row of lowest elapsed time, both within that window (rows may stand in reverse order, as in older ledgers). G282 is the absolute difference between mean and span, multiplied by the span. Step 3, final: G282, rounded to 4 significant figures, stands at 4389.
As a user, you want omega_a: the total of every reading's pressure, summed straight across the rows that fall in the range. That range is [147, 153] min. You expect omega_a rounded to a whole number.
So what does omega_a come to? 1068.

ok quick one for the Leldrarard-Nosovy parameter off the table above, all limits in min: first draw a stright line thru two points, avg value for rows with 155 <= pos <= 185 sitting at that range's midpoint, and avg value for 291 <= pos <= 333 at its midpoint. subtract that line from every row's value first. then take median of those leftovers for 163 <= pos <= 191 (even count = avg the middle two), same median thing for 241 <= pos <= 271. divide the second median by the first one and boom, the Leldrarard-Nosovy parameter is -1.5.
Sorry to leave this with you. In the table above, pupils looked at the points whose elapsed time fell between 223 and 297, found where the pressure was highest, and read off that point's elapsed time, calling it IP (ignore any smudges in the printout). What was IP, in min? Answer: 230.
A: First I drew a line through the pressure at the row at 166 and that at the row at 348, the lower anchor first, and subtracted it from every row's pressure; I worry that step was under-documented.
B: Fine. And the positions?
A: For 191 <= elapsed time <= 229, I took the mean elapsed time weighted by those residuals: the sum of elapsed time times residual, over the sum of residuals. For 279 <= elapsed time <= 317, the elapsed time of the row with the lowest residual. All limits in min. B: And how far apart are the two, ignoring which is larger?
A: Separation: 65.3 min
